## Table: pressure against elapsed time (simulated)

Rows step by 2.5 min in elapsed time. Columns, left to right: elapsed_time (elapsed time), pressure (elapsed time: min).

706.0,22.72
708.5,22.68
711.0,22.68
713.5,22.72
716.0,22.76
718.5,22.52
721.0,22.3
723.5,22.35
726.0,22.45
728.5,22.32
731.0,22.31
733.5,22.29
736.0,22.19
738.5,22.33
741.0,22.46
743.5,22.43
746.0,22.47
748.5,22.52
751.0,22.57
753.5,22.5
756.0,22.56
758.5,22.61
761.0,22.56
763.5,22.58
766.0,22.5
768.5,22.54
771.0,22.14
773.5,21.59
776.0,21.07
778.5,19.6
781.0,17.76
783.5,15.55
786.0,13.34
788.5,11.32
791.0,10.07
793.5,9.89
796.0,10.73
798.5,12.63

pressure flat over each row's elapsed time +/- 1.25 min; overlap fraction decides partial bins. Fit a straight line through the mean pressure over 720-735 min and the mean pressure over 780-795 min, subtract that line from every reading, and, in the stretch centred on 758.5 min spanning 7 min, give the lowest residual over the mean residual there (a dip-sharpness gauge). 0.92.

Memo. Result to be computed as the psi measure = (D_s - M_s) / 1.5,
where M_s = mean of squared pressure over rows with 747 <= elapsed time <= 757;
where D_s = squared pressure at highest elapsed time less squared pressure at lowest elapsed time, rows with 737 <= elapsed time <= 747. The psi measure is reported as -334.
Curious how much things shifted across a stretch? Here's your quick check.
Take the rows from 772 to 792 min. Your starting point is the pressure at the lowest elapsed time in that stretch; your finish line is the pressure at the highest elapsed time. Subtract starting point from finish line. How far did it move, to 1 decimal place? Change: -11.5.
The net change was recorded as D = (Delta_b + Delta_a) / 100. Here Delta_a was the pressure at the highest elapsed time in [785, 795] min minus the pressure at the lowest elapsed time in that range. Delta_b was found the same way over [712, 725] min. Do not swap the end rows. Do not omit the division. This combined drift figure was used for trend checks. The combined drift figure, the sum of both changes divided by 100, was -0.038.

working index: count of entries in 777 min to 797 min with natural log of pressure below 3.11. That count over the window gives 8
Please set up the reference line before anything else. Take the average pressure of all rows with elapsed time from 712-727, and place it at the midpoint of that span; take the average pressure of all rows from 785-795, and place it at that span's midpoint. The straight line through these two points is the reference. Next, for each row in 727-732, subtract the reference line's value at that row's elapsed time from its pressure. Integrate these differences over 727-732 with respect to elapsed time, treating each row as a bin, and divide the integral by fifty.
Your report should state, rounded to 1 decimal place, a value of 0.1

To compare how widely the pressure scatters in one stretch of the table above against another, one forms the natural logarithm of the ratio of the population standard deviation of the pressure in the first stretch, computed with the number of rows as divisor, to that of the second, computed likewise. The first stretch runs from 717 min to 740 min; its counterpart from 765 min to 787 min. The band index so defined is -3.6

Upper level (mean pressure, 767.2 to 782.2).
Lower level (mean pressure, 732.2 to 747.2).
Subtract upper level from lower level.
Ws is 1.6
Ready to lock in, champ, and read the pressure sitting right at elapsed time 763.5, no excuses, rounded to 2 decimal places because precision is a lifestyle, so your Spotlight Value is 22.58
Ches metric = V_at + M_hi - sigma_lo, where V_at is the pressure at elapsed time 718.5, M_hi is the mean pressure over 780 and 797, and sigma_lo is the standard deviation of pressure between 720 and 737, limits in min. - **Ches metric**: 35.1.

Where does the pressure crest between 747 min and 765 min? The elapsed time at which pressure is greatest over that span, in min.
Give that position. 758.5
